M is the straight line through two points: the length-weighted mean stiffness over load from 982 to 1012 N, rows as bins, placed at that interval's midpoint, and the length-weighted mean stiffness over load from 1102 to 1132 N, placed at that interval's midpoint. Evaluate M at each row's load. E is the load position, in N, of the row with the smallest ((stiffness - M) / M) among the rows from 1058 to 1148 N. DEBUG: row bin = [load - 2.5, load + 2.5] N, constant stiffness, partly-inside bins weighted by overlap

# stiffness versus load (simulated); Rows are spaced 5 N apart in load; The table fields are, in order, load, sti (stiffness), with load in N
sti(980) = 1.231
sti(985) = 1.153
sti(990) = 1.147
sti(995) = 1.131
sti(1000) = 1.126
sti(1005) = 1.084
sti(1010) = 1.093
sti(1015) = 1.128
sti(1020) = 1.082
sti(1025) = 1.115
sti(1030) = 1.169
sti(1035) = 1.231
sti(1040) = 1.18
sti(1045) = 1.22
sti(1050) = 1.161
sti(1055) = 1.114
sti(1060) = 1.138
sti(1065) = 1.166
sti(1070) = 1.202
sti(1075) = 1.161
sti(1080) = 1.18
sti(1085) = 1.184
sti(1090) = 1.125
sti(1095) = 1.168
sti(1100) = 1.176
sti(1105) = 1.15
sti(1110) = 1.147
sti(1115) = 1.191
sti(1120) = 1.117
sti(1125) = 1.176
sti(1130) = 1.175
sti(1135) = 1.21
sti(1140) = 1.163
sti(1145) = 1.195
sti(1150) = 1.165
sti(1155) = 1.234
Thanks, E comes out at 1120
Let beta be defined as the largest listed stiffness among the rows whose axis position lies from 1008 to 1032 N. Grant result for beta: 1.169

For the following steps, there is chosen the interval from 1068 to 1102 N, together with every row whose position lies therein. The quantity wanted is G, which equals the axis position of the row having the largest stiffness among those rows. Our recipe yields 1070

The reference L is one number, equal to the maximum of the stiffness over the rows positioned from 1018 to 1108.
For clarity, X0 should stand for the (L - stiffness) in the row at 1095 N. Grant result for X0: 0.063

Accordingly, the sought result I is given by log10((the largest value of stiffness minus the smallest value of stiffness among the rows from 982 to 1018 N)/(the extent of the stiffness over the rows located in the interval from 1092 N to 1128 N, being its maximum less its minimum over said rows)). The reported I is -0.03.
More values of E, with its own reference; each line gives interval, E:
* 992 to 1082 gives 1020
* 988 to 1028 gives 1020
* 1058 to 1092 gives 1090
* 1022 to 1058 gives 1055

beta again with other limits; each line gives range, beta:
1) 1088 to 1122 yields 1.191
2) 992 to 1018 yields 1.131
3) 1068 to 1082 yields 1.202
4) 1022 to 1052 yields 1.231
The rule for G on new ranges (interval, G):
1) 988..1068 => 1035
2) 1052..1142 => 1135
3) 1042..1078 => 1045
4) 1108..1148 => 1135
